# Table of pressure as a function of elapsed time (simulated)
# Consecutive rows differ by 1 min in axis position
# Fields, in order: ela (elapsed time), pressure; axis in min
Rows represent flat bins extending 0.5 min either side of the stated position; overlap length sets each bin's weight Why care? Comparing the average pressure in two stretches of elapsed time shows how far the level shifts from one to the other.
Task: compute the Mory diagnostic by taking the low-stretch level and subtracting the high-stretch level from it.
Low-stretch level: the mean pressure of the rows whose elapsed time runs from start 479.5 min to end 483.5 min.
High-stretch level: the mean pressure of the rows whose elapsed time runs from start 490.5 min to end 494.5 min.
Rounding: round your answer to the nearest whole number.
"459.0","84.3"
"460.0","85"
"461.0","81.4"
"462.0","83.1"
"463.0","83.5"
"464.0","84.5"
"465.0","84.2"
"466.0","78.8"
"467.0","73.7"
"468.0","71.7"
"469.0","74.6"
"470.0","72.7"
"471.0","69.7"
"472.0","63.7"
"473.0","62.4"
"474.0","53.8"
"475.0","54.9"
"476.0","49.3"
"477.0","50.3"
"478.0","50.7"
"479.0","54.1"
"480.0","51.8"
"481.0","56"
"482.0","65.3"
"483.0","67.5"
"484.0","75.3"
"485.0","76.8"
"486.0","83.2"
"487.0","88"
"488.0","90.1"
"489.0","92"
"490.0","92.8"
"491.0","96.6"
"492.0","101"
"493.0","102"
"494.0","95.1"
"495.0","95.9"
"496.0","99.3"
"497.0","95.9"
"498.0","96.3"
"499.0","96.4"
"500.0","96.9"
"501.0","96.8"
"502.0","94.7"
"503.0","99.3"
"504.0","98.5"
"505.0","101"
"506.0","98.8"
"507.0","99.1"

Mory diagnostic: -39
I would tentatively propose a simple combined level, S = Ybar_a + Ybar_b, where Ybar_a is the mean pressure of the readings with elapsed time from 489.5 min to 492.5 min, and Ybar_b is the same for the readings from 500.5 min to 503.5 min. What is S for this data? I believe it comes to 194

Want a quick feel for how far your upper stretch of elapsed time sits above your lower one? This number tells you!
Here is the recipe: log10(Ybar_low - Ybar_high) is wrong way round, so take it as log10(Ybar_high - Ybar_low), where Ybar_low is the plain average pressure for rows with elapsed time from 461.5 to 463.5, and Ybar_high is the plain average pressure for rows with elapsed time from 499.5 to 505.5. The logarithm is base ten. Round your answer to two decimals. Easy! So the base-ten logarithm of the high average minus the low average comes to 1.16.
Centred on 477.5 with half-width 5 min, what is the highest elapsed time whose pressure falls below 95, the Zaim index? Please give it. 482.0 min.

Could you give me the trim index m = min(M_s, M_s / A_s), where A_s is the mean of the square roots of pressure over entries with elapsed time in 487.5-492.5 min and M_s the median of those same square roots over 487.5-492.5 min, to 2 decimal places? 0.99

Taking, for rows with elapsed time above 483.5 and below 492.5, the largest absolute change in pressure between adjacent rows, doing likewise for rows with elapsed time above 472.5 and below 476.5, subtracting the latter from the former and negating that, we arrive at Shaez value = 2.2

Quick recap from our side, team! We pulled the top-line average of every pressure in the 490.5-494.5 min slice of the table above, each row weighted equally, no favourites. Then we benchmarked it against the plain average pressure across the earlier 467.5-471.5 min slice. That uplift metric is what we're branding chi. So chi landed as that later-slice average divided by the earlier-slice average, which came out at 1.37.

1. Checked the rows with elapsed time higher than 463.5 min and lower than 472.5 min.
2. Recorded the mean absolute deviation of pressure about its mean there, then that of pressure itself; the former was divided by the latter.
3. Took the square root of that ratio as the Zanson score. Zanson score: 0.26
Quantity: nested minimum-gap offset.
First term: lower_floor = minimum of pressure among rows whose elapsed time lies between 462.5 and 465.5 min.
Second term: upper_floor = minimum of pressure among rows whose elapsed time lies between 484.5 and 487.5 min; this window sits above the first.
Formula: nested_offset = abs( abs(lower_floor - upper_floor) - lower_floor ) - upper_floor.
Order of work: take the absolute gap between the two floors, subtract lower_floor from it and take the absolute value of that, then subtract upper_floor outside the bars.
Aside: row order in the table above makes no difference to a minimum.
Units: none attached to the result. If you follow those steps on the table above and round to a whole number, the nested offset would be 0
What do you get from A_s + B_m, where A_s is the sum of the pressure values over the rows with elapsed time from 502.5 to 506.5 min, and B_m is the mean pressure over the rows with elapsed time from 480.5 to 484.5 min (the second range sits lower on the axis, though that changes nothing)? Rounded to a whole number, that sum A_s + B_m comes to 464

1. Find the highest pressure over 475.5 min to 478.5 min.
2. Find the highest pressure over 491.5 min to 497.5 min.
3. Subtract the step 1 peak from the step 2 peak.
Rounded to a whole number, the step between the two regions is 51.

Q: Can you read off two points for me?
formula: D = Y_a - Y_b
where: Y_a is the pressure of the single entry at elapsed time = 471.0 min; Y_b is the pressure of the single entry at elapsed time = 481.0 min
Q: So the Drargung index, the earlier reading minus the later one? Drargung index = 14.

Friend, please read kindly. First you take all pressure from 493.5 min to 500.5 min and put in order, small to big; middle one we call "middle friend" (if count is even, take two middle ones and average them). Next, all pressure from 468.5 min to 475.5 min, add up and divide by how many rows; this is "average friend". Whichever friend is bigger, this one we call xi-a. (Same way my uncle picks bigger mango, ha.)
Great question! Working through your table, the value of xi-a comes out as 96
